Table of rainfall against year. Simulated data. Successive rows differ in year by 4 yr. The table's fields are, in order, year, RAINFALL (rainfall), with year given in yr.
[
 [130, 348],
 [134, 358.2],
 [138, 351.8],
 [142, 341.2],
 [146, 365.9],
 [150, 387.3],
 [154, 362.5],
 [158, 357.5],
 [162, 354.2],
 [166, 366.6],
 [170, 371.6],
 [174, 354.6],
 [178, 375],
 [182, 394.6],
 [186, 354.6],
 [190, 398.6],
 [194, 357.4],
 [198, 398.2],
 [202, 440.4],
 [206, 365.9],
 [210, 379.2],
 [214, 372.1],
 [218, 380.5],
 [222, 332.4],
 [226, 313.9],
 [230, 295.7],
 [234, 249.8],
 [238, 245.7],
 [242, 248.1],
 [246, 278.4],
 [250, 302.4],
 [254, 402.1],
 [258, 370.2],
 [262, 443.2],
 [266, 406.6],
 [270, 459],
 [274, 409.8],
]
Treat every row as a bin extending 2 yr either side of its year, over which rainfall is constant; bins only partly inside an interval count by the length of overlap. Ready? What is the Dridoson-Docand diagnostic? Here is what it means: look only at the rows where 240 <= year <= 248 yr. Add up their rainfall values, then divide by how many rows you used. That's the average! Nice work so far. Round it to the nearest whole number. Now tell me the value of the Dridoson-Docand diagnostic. 263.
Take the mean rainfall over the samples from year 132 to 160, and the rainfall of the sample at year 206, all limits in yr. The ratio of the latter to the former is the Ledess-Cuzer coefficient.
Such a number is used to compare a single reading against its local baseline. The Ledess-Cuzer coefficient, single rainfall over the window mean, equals 1.01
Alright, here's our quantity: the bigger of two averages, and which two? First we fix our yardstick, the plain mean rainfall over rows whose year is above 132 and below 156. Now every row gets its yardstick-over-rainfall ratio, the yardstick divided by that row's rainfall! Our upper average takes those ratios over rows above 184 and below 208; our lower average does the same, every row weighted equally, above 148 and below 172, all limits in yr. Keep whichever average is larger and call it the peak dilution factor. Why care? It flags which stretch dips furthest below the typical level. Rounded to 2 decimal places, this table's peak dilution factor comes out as 0.99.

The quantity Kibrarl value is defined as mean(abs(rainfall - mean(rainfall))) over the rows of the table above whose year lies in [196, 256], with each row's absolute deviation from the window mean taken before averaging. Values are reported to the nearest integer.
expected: 54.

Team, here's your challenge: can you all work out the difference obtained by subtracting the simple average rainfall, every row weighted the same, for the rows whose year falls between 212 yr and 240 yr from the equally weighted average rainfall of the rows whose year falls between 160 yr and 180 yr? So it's 52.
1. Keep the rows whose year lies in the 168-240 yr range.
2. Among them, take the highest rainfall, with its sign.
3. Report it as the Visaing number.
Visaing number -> 440.4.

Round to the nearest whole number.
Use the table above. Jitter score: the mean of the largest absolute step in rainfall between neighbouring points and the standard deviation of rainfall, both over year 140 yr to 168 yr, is 19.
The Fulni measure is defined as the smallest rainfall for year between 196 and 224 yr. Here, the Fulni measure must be 332.4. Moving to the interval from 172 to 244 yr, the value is 245.7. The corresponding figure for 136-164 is 341.2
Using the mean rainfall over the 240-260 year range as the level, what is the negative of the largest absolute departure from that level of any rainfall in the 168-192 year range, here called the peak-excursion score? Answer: -78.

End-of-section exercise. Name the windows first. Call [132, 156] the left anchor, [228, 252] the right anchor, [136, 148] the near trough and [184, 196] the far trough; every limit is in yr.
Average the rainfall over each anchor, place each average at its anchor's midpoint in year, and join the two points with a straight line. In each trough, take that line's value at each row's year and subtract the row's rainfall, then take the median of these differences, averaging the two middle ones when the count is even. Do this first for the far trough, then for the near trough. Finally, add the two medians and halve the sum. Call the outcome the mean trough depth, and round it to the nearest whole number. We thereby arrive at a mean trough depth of -14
